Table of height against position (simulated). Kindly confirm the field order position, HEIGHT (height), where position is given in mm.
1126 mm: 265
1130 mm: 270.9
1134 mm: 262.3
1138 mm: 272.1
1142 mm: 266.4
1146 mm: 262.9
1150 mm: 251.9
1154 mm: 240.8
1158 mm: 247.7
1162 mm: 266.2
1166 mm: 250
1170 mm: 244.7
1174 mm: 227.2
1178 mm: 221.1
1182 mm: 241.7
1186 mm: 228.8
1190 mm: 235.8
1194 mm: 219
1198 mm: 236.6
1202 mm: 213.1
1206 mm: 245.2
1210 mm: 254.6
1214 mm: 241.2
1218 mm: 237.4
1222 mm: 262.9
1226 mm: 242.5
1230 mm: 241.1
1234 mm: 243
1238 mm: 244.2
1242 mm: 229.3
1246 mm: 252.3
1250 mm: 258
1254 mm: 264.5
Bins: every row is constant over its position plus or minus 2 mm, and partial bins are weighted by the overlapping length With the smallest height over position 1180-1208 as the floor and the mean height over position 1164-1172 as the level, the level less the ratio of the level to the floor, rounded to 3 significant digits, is 246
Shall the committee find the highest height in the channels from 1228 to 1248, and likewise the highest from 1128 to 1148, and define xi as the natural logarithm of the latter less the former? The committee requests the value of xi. 3.0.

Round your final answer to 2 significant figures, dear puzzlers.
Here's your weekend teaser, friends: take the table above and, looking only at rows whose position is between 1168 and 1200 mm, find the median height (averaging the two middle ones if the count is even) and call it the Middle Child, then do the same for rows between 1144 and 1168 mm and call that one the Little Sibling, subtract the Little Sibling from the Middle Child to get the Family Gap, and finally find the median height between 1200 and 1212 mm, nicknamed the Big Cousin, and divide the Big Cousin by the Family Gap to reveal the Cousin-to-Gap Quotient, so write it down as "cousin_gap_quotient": -13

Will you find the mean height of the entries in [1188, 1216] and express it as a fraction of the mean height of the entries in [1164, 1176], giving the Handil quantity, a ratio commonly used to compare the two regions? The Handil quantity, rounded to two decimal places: 0.98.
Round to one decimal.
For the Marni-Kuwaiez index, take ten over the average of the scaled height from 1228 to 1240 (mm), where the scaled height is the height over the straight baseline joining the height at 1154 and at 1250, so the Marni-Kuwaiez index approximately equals 10.5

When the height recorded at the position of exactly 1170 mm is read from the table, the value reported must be 244.7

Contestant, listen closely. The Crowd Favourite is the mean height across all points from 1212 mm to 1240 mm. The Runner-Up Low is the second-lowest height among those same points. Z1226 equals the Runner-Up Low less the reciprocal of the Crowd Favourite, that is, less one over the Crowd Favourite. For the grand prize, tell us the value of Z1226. 241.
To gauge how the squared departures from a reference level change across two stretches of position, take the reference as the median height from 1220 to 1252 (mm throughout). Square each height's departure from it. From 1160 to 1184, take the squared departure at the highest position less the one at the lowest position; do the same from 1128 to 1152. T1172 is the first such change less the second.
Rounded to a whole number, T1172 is 169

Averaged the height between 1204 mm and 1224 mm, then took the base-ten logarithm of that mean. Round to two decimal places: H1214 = 2.39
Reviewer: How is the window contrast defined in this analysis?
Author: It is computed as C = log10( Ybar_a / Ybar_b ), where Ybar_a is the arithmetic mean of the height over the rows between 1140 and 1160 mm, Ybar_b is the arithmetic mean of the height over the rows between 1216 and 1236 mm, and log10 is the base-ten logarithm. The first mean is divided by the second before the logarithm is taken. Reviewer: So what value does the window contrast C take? 0.015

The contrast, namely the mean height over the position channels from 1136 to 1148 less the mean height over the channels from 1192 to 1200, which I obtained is 39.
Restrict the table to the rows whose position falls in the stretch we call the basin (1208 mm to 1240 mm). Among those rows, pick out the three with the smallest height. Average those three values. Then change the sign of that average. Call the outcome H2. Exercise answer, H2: -240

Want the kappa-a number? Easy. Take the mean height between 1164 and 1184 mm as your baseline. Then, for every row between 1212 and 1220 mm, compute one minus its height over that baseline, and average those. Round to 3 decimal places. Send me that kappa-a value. -0.010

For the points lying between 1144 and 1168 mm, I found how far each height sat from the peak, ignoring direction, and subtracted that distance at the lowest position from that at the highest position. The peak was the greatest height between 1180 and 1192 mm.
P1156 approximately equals -13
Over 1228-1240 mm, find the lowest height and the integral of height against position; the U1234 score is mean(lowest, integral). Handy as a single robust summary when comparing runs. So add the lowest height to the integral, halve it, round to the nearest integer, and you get 1577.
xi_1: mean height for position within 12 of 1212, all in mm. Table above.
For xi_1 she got 242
